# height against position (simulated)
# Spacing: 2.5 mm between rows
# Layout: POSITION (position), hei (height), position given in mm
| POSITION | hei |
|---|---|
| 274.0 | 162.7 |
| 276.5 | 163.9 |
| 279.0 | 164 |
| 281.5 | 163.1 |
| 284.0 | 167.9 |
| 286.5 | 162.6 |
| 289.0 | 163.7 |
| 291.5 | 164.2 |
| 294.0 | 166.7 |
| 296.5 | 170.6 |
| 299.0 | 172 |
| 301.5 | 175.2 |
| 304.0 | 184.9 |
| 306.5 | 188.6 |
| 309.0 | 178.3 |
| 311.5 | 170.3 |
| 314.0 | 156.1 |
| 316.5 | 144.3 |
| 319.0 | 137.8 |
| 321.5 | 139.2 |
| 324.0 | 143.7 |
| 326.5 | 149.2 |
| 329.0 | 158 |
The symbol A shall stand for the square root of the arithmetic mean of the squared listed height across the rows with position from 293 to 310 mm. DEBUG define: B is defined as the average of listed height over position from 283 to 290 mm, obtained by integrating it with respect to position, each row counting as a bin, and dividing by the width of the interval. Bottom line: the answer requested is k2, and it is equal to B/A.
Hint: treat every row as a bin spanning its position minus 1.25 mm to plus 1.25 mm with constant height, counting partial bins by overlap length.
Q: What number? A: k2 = 0.93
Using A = 177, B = 165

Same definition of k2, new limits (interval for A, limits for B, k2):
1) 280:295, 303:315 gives 1.07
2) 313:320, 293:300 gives 1.16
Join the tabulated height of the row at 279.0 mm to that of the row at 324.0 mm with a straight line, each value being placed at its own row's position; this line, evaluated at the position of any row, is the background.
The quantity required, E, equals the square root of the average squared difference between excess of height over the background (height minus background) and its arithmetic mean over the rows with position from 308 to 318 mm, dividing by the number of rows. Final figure 11.8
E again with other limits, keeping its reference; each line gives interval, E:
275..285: 2.9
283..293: 1.7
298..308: 8.0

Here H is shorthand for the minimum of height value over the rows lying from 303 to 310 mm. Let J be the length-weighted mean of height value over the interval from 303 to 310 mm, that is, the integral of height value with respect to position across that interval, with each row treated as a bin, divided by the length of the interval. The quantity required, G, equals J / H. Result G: 1.03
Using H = 178.3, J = 184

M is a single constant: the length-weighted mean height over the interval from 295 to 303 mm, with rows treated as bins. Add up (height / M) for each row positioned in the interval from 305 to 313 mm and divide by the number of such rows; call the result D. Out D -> 1.04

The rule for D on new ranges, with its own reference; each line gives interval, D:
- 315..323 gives 0.81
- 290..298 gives 0.97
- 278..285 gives 0.95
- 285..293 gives 0.95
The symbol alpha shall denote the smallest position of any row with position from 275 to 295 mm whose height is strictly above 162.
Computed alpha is 276.5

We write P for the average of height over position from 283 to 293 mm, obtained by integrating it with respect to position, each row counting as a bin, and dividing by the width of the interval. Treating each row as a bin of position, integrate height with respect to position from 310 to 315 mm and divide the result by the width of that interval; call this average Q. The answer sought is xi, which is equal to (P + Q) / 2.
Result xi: 164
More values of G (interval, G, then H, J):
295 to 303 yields 1.01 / 170.6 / 173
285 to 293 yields 1.01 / 162.6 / 164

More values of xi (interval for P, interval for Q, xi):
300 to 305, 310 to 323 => 165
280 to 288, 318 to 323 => 152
